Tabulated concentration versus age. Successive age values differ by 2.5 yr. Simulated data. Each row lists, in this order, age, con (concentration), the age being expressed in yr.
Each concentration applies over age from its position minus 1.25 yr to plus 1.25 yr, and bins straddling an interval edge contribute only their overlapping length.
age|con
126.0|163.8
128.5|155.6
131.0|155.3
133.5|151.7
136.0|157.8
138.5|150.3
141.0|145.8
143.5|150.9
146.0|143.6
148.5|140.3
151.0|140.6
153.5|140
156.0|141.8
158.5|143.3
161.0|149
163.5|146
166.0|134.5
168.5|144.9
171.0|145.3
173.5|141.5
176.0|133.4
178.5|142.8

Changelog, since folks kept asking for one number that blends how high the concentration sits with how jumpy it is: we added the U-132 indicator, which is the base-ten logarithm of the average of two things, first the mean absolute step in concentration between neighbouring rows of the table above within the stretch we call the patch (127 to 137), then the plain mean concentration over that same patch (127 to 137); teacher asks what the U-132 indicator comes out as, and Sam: 1.90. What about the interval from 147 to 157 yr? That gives 1.85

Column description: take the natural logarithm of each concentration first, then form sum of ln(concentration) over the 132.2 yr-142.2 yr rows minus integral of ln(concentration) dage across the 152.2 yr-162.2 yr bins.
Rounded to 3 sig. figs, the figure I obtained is -29.6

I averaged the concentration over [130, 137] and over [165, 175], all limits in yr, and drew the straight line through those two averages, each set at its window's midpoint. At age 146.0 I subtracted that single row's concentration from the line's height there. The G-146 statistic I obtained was 6.7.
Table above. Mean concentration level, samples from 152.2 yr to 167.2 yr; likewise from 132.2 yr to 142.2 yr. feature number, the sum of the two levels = 294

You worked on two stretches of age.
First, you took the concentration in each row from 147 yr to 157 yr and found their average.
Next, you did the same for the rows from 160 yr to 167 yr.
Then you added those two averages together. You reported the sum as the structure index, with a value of 284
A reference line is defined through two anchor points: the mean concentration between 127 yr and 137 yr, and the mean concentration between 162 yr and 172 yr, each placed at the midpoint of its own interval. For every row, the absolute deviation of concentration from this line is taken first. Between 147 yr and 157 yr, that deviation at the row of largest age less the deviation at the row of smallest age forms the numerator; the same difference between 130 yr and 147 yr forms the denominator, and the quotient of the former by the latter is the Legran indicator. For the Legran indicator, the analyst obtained -0.7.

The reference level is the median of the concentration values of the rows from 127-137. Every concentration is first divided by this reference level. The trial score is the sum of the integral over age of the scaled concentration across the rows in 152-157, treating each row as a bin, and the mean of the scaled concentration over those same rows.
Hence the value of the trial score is 5.44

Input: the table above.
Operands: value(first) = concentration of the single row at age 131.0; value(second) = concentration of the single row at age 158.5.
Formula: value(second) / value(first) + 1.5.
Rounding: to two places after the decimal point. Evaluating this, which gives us 2.42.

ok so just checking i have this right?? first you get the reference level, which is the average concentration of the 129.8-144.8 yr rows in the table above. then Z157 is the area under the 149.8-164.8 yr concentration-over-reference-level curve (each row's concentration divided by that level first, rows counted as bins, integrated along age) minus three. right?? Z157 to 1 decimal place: 11.2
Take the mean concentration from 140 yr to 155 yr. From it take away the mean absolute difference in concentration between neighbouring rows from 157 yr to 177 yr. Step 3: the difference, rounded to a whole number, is 137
